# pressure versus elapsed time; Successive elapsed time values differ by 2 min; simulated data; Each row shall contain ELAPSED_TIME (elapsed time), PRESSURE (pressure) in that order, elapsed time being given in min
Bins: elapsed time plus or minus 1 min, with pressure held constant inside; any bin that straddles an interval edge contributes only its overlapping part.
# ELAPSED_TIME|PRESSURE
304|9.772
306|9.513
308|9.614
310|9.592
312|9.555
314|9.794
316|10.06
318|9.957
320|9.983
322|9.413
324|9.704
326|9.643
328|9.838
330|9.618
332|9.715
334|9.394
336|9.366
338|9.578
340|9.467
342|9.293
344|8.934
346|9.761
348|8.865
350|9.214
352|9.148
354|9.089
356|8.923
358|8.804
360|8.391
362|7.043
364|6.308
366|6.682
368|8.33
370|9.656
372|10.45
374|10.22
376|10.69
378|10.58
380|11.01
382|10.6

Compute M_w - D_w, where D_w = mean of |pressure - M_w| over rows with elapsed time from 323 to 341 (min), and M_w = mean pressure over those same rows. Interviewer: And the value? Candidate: 9.47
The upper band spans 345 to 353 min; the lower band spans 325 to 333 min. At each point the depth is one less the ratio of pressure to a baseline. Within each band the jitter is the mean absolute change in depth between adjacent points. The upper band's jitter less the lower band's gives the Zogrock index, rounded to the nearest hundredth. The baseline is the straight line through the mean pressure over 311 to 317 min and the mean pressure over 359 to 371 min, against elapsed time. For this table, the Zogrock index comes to 0.03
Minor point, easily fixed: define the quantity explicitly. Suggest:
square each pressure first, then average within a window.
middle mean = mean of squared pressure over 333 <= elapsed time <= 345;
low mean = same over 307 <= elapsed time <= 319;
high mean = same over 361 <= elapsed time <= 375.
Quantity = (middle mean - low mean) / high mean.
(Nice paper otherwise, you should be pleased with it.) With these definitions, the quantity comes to -0.11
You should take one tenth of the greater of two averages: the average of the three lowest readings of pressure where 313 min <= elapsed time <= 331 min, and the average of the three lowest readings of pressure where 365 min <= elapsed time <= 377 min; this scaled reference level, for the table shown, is 0.956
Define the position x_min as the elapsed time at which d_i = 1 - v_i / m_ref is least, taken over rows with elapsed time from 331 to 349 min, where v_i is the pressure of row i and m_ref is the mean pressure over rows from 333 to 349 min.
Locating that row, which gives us 346 min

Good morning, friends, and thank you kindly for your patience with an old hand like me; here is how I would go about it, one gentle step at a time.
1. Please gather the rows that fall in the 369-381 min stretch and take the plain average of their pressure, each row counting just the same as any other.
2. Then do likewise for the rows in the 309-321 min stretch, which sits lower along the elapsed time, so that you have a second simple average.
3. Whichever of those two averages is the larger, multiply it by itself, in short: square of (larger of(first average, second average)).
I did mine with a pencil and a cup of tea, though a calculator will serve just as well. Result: 108.9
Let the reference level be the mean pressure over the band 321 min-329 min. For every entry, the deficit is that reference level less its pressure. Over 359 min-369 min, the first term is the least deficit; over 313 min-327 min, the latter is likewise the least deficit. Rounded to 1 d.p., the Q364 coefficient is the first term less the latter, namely 1.7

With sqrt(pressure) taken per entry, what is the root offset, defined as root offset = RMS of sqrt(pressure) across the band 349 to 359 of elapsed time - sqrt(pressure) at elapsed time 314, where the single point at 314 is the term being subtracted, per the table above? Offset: -0.12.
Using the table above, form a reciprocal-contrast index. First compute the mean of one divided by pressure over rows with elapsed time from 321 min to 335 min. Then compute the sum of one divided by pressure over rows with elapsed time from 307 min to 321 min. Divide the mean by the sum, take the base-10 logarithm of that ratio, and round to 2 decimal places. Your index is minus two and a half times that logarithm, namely 2.09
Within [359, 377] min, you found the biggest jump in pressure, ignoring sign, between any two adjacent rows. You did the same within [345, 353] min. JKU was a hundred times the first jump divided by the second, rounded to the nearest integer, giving 184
